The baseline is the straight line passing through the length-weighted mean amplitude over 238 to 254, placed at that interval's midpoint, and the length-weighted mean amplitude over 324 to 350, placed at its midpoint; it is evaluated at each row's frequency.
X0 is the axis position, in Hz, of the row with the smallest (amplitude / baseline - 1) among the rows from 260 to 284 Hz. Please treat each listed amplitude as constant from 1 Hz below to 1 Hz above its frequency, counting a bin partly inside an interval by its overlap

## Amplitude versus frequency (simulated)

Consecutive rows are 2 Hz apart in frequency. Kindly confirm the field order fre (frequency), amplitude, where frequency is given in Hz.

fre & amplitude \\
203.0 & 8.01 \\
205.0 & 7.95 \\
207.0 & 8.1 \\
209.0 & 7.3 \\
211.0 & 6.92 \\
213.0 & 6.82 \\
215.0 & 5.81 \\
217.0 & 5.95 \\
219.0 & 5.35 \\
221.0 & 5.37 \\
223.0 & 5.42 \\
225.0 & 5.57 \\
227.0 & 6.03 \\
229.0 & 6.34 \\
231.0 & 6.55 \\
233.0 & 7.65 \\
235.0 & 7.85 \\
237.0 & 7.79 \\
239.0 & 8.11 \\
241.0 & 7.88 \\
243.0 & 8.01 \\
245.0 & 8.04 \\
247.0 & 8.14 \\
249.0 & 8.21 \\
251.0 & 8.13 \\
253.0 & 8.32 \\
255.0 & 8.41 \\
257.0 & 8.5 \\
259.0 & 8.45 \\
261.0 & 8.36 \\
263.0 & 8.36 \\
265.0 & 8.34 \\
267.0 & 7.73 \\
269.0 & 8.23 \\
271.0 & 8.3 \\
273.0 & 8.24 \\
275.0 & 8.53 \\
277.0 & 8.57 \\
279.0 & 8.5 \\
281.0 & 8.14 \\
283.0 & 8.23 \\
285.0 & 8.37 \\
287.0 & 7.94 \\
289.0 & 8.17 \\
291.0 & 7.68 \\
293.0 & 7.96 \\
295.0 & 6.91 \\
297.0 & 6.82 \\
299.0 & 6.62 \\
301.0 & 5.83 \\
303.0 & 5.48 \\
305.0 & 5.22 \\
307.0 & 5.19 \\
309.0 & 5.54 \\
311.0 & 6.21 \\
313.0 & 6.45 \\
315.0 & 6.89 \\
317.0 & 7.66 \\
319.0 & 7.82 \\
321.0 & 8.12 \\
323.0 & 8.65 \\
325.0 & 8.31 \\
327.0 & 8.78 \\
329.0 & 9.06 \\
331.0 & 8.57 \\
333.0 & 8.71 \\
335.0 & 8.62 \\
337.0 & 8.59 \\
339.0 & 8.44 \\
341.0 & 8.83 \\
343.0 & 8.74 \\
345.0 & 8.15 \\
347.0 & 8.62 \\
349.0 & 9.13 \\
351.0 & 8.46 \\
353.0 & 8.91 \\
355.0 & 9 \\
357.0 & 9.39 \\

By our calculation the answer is 267.0 Hz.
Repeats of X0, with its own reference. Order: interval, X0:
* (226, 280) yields 227.0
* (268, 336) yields 307.0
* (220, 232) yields 221.0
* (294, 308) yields 307.0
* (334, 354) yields 345.0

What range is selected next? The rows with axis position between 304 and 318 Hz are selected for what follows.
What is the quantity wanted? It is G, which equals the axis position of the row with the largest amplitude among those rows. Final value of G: 317.0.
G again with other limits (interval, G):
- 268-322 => 277.0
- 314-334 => 329.0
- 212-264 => 257.0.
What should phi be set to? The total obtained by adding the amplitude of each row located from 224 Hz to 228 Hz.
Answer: 12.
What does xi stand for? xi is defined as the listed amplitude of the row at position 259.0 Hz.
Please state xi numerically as 8.45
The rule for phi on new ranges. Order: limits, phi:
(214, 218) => 12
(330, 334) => 17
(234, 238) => 16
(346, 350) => 18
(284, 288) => 16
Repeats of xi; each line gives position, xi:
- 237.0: 7.79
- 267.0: 7.73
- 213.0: 6.82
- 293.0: 7.96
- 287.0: 7.94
